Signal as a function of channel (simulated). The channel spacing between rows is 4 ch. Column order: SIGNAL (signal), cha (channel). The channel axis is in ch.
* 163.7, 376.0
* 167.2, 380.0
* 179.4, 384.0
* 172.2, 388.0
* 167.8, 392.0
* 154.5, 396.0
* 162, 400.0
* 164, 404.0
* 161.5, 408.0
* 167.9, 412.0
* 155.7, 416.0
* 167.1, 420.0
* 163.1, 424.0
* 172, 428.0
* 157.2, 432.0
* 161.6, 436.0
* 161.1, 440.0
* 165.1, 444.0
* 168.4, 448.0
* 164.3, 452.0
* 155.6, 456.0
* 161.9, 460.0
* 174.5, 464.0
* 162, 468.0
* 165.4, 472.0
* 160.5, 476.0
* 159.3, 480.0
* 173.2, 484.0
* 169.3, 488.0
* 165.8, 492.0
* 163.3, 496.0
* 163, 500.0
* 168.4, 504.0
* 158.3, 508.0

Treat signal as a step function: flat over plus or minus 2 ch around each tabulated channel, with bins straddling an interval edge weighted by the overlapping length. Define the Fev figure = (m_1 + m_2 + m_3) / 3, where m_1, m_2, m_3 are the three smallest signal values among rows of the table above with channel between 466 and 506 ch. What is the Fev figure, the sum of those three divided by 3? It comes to 161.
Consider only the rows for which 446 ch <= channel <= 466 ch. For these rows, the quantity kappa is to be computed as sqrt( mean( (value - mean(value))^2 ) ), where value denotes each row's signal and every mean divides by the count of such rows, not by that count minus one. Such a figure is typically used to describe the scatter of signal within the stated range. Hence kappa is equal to 6.33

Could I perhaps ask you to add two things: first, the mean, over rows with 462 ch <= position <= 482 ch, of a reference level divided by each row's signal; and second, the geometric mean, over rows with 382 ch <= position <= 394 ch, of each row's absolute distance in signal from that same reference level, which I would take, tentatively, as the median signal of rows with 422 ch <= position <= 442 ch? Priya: 11.5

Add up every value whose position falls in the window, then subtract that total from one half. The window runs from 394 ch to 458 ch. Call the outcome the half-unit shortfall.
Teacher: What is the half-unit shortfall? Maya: -2601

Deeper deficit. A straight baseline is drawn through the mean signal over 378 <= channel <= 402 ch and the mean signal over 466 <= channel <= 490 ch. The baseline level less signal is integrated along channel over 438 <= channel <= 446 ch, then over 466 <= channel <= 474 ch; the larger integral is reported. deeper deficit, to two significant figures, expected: 22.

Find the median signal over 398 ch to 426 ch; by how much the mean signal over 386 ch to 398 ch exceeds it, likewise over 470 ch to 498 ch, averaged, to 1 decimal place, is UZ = 1.9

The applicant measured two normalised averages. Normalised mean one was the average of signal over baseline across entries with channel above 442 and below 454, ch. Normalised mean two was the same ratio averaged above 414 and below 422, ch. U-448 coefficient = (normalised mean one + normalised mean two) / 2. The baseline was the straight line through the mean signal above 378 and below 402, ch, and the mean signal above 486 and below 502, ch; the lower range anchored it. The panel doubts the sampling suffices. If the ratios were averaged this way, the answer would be 0.983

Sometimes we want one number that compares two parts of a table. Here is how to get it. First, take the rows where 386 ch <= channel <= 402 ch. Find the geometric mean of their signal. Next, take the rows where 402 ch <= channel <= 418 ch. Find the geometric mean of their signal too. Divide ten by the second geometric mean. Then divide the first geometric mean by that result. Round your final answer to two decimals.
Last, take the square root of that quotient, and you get 51.58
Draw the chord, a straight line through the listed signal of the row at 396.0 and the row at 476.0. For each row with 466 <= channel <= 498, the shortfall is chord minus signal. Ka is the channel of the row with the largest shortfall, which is 480.0 ch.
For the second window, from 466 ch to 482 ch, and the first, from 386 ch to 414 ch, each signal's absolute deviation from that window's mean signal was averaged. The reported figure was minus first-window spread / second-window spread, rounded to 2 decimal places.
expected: -2.27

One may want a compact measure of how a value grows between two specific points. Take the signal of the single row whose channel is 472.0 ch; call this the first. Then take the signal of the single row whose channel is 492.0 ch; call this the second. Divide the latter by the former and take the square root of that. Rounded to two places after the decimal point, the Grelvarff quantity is 1.00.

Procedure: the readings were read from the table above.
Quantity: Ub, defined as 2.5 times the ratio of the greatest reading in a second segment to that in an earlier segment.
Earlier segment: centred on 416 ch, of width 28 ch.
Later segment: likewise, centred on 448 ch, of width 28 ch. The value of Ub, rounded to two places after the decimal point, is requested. 2.45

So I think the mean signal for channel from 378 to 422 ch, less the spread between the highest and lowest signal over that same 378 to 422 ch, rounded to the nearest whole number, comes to 140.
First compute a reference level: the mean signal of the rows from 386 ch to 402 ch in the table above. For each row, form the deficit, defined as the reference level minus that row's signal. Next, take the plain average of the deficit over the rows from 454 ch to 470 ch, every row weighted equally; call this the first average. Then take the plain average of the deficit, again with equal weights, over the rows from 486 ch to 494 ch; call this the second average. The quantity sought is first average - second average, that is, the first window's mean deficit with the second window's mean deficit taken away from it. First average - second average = 4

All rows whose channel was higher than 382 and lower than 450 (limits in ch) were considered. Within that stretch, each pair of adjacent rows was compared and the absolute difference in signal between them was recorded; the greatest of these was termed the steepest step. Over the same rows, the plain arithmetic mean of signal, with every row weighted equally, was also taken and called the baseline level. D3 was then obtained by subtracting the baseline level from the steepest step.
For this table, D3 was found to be -150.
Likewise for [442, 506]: -151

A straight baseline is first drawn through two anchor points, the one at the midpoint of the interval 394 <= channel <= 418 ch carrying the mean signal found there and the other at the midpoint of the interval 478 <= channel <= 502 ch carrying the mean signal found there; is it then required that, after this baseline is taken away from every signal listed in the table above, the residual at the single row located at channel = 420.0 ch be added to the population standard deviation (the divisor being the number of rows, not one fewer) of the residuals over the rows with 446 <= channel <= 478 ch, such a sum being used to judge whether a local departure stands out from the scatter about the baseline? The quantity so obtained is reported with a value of 11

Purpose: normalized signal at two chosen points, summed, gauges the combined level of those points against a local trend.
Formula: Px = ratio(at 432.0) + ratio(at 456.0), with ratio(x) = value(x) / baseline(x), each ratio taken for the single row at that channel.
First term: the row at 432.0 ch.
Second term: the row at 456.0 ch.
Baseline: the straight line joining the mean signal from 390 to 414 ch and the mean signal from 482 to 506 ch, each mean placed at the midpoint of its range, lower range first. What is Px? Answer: 1.90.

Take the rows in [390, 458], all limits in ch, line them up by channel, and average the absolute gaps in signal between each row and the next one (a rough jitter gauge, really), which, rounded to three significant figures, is 6.75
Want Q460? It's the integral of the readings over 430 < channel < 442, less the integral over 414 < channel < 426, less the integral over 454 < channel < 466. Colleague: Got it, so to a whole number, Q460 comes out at -1992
